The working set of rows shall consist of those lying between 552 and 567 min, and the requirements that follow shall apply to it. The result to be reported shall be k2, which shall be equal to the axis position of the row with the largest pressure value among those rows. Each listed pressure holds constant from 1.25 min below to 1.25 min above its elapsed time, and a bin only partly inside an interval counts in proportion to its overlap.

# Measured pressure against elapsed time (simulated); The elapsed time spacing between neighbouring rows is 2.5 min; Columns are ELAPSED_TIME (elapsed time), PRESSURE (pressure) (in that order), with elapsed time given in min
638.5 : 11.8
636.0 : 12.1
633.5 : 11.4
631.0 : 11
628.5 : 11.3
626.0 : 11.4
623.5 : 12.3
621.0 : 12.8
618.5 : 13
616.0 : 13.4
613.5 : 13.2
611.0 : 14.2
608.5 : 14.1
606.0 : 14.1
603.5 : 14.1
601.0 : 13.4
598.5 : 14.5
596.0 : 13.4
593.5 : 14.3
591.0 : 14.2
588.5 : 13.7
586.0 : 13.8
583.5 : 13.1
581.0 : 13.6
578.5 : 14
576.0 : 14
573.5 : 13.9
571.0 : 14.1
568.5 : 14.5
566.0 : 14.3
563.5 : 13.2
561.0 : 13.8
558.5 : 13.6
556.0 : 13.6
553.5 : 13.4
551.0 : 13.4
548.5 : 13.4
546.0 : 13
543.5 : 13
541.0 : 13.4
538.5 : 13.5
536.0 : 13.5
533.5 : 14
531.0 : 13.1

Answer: 566.0 min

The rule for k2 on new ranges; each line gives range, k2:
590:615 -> 598.5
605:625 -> 611.0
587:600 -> 598.5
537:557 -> 556.0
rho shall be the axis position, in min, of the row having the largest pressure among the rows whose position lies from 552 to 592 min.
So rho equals 568.5 min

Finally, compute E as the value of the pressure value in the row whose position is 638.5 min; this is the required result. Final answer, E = 11.8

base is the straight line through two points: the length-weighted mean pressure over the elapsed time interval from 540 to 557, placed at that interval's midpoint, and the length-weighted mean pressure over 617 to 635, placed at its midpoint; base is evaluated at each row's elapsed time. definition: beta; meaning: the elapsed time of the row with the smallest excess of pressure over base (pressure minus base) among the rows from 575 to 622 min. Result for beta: 583.5 min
